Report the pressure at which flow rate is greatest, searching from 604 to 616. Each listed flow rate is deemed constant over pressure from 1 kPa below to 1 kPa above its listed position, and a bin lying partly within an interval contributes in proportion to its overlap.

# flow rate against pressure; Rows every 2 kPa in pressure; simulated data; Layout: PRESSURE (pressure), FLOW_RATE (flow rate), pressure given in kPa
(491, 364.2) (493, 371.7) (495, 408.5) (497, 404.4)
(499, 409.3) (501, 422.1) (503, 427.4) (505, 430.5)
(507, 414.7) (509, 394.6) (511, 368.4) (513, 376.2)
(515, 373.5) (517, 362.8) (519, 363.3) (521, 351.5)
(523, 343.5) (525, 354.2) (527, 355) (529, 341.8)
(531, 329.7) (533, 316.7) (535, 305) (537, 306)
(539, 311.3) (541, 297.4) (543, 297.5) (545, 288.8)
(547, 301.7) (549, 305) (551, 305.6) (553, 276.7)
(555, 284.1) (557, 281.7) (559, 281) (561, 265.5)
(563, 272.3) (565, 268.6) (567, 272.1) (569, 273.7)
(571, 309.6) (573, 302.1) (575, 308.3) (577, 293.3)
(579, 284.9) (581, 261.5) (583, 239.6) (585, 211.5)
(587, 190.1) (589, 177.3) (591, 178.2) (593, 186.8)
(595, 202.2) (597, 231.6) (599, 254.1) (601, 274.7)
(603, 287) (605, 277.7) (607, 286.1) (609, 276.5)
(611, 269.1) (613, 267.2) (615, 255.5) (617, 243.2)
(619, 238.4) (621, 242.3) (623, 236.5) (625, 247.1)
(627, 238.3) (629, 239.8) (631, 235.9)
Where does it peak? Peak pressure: 607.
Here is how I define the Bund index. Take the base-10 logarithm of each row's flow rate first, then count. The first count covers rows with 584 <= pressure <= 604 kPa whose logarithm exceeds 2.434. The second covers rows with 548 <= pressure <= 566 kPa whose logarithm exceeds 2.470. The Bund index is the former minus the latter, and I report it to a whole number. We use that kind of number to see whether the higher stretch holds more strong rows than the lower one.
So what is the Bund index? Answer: 0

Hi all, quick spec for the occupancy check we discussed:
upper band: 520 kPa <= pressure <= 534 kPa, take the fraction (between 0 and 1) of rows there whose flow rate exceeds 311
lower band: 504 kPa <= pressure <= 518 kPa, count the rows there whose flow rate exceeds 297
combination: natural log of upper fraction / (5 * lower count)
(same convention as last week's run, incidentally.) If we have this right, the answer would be -3.6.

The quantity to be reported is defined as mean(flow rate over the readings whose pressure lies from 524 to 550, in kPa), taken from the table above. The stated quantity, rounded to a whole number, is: 316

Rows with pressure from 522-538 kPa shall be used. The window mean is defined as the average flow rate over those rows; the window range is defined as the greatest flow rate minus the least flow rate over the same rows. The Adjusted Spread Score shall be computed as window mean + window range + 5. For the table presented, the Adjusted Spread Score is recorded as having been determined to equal 386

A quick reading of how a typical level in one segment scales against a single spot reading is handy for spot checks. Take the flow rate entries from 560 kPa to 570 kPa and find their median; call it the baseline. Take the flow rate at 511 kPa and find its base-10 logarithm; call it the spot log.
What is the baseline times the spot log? 698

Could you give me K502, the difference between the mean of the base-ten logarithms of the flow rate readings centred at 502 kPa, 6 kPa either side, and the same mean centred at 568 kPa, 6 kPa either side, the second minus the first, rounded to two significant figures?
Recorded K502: -0.17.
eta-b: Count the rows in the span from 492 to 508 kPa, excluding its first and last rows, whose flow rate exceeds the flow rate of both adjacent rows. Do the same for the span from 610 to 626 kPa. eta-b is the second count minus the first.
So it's -1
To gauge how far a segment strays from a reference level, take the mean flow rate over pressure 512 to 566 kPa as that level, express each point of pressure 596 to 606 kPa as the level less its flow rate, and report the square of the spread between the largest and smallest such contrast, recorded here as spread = 3069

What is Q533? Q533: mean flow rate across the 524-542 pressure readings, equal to 324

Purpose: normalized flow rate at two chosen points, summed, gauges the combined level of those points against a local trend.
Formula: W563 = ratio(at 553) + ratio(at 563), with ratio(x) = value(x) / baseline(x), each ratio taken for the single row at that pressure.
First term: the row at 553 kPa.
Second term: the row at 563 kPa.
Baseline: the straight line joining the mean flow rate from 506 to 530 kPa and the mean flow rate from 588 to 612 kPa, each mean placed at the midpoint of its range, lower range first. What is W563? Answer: 1.80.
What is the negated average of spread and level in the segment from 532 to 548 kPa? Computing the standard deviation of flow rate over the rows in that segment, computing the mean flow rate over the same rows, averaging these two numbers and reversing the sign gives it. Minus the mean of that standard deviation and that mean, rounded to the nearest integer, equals -156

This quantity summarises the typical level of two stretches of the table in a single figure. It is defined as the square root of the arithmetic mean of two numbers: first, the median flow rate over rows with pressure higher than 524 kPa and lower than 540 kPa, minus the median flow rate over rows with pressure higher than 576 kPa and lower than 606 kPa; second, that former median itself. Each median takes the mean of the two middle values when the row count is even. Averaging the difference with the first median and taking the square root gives 14.3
